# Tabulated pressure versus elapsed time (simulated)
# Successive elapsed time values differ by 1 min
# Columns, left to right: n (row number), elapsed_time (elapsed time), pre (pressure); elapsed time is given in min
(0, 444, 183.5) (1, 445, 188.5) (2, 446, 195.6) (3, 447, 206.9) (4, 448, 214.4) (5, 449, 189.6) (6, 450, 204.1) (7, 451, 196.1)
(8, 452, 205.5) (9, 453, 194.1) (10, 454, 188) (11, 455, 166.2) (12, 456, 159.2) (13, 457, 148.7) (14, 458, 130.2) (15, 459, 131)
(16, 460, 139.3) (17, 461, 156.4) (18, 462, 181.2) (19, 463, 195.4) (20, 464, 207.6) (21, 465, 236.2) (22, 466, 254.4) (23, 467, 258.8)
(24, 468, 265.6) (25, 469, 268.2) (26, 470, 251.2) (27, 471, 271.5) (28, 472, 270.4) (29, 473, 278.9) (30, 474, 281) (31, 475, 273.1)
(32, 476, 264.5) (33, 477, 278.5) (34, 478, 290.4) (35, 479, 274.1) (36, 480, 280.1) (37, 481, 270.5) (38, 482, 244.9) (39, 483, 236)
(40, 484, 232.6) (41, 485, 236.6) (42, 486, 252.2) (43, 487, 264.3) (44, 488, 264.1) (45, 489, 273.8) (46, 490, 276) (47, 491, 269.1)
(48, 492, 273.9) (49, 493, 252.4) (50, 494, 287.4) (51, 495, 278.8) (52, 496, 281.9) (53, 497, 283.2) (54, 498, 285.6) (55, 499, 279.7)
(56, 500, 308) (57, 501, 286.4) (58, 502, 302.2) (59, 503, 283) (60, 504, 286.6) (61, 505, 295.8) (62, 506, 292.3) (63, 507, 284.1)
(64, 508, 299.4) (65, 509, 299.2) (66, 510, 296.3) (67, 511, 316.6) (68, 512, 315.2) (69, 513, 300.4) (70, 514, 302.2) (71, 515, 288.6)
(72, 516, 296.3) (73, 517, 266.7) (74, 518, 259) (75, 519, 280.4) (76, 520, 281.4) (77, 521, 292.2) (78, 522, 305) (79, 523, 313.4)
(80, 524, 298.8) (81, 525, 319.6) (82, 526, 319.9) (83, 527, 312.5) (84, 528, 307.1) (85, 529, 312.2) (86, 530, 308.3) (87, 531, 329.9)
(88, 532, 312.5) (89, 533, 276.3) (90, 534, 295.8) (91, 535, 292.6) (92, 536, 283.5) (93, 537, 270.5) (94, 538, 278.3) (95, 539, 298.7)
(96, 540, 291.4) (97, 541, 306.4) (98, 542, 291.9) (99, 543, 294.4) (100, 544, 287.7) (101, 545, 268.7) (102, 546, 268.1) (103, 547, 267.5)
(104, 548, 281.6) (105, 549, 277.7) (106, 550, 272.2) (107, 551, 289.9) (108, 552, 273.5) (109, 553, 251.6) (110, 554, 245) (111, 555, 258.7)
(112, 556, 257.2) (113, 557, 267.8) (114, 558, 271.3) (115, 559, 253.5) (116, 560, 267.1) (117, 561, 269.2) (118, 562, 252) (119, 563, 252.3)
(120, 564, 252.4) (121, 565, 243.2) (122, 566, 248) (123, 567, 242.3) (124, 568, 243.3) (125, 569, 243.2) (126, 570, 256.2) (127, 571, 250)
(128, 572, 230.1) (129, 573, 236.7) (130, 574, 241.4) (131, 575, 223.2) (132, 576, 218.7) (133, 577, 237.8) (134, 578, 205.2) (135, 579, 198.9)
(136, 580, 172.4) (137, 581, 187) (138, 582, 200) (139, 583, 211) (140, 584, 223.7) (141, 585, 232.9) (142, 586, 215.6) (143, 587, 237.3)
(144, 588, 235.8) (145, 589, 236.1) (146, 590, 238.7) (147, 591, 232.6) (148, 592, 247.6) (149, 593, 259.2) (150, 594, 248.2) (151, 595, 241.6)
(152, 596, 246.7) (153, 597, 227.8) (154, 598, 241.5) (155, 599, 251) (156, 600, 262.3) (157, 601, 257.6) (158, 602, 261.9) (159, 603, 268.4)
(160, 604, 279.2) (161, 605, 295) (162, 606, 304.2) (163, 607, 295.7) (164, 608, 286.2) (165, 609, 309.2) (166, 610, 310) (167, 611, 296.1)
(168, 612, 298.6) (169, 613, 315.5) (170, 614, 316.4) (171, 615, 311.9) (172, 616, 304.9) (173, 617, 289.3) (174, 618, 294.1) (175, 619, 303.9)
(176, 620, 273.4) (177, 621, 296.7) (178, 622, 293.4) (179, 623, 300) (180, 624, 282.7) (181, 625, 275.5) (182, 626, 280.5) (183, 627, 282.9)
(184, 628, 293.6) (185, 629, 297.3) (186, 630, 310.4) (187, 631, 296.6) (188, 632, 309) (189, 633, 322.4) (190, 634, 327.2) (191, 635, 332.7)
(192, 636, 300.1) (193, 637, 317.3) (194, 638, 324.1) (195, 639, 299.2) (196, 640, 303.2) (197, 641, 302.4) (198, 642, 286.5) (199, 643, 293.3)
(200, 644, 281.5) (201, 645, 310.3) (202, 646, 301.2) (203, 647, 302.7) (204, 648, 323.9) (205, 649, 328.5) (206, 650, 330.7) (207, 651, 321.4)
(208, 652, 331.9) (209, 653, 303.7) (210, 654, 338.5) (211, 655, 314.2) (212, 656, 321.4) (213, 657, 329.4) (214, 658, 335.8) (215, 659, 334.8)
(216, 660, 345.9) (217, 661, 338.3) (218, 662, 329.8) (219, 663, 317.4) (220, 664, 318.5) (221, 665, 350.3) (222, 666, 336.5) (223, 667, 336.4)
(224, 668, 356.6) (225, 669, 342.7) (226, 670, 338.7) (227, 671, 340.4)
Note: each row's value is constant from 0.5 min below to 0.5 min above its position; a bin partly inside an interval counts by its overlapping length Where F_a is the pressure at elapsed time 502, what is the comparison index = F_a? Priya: 302.2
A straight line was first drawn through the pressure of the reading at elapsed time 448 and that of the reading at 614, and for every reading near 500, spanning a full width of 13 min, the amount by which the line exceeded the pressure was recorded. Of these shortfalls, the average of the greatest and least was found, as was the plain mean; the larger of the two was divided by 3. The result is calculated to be -14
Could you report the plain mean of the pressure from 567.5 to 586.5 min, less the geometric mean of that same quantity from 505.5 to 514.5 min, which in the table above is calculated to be -78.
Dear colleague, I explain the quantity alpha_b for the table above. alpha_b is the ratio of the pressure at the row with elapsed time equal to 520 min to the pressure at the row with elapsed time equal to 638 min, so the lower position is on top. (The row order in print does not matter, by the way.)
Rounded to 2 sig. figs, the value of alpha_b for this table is 0.87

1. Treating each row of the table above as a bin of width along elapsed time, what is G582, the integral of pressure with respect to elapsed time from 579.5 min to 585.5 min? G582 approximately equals 1227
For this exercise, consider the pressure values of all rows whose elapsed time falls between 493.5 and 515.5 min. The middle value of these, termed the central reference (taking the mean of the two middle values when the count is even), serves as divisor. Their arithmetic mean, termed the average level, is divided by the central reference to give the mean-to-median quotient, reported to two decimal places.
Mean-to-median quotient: 1.01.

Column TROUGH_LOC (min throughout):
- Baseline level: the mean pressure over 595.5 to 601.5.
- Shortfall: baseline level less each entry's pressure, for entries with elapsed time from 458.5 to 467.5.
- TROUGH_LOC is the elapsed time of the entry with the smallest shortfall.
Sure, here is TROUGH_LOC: 467 min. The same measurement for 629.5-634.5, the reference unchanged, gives 634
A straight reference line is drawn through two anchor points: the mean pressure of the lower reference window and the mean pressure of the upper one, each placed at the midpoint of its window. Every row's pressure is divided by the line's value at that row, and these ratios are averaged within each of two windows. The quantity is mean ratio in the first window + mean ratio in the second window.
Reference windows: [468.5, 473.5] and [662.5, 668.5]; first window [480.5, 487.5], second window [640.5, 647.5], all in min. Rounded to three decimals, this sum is 1.814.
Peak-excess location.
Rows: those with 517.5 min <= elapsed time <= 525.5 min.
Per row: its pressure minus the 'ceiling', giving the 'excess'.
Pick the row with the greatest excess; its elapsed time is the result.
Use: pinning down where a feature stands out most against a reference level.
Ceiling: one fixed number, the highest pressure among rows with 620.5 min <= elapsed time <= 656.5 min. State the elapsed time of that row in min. 525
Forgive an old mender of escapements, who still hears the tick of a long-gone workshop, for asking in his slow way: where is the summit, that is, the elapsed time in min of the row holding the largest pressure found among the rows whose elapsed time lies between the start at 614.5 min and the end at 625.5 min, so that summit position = 615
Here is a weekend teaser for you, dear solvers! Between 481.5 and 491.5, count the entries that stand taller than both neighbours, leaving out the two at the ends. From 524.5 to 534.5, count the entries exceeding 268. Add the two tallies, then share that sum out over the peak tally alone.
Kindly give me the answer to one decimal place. 6.0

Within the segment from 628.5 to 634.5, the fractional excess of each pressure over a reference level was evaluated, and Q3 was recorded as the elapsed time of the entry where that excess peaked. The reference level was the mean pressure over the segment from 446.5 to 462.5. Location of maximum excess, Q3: 634 min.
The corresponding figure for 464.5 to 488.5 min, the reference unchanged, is 478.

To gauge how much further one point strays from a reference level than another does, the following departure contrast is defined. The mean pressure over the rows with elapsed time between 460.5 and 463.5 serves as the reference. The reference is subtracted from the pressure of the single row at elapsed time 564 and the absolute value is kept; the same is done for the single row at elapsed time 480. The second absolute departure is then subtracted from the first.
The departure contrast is -28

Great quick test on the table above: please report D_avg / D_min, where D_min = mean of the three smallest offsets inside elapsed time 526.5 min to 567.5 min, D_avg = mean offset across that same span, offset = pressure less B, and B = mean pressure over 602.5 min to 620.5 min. 0.37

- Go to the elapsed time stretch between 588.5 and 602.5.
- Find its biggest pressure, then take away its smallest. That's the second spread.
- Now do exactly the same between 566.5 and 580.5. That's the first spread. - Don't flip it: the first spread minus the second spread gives 49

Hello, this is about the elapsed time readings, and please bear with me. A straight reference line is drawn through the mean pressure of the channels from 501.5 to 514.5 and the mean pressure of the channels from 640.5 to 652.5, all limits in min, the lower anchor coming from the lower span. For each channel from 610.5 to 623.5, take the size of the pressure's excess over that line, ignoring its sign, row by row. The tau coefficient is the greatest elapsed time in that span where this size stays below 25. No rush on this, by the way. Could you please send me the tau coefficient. 623 min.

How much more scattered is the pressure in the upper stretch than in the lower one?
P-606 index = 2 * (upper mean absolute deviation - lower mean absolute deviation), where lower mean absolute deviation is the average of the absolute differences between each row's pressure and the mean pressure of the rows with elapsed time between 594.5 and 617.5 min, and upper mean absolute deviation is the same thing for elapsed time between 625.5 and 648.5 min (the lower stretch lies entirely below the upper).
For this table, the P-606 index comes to -24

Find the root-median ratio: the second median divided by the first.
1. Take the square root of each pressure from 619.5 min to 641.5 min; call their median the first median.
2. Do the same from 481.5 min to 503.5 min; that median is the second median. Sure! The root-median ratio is 0.96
